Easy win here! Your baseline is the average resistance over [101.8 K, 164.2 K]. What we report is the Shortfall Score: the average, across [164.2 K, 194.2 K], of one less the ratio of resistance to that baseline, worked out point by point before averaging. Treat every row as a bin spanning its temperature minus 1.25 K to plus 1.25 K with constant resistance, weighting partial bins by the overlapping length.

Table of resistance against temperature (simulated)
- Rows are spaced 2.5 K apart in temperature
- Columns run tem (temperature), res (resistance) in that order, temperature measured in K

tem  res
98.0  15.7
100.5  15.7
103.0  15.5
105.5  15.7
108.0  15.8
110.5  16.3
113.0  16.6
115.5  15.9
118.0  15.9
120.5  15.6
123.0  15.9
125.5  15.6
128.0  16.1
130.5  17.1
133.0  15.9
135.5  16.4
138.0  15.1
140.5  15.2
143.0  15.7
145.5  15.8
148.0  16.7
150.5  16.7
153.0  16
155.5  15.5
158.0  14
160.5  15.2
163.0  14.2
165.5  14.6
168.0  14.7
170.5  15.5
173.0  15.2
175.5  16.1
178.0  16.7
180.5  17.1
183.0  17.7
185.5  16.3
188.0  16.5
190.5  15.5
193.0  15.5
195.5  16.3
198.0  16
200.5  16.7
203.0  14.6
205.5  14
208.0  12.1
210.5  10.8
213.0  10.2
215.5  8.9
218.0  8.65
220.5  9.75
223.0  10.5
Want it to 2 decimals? -0.01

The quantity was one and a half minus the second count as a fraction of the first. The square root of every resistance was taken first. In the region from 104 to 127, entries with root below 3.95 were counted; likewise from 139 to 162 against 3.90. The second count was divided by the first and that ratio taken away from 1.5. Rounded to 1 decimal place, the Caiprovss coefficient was 0.0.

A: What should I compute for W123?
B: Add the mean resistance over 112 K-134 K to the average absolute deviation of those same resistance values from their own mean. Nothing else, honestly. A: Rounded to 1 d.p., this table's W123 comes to 16.4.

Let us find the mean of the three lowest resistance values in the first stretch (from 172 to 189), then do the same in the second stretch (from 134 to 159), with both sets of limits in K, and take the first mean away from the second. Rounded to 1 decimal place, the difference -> -1.1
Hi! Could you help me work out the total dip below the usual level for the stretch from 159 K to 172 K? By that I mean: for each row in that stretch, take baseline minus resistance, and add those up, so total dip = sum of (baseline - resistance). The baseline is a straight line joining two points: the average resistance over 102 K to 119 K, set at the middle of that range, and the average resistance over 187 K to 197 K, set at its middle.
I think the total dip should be 6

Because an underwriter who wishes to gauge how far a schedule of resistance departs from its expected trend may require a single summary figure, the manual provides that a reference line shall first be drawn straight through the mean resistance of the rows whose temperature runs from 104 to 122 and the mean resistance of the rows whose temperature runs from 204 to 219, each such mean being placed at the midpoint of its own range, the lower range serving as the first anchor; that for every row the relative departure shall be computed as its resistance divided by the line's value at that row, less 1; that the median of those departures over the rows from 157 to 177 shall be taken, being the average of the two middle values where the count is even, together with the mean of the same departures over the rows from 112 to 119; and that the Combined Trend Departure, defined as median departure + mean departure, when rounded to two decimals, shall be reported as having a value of 0.14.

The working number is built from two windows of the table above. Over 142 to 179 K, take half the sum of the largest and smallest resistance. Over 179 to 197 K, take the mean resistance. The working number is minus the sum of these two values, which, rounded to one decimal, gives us -31.8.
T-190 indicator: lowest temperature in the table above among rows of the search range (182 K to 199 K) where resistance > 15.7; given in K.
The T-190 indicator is 183.0 K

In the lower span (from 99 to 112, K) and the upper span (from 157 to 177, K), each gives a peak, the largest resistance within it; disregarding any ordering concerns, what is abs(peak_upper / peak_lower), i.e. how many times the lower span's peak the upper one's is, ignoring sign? 0.99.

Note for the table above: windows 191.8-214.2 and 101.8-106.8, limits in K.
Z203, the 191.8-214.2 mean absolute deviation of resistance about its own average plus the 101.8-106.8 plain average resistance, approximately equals 17.6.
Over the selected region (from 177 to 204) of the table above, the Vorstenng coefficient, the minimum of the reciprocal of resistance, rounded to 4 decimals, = 0.0565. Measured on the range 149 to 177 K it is 0.0599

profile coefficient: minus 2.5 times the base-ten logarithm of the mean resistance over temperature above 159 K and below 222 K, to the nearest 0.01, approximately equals -2.89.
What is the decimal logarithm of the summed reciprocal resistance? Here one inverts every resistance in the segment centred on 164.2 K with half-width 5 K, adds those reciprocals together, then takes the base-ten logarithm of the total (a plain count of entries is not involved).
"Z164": -0.564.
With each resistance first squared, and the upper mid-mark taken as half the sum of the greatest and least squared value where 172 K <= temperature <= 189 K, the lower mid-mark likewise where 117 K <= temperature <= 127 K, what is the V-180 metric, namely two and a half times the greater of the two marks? 680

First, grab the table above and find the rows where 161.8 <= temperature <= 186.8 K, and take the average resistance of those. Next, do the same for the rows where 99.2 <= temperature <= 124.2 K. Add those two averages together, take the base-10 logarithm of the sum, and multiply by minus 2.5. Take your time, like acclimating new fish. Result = -3.75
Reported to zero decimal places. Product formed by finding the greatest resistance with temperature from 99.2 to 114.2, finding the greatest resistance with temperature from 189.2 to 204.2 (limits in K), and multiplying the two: 277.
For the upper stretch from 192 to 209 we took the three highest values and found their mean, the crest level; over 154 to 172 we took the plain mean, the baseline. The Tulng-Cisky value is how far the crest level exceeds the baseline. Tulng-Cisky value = 1.5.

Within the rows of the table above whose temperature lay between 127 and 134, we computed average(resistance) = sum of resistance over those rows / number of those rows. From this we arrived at 16.4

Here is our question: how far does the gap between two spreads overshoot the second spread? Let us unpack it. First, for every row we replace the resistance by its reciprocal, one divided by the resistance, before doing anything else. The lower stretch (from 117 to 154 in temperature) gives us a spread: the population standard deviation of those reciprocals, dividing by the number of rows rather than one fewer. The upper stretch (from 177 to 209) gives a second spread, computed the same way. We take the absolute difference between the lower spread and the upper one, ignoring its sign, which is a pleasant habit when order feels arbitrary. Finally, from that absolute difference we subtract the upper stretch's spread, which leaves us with -0.0021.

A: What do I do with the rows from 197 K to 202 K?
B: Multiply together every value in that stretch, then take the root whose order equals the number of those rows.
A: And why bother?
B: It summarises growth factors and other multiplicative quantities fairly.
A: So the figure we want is 16.3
